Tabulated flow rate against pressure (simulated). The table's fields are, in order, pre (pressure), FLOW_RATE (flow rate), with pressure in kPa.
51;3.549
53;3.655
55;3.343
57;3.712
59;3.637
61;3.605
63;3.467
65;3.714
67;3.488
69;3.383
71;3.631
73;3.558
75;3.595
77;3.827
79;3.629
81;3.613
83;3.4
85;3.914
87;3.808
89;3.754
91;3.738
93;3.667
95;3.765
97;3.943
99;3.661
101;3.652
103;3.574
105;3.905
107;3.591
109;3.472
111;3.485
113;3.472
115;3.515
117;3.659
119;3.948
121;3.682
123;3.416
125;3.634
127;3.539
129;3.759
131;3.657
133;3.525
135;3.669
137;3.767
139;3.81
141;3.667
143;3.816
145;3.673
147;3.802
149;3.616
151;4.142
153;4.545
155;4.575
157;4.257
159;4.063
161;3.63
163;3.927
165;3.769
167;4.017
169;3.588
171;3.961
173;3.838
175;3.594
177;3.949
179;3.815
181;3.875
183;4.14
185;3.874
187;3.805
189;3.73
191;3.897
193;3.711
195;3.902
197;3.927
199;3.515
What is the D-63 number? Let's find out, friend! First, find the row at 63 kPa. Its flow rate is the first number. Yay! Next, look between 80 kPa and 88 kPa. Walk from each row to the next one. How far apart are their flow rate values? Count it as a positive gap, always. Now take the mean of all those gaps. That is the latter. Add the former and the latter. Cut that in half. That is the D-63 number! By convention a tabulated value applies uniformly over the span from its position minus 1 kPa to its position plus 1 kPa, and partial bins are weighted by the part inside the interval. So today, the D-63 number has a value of 1.87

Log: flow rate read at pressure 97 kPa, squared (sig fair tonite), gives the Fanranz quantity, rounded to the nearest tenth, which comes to 15.5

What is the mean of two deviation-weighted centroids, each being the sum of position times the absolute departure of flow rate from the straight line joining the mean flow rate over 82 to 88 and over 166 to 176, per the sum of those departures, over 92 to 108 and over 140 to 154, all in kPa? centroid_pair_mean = 125.8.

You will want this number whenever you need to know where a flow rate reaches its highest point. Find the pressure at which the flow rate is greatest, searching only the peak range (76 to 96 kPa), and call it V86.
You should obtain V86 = 85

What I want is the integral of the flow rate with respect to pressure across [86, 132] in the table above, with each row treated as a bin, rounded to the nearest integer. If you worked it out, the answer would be 169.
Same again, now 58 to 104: 168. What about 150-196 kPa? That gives 181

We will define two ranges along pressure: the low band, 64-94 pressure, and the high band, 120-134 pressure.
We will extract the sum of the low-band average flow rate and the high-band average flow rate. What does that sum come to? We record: 7.25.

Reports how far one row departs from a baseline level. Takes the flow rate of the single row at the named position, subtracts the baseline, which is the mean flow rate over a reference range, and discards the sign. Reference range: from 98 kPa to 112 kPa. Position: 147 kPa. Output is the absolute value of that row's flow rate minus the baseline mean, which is 0.18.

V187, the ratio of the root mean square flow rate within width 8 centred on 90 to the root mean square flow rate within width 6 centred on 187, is 0.984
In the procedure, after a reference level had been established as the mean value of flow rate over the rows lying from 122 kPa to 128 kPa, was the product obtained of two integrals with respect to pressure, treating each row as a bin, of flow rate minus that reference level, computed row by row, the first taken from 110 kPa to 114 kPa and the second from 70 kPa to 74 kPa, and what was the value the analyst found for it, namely -0.1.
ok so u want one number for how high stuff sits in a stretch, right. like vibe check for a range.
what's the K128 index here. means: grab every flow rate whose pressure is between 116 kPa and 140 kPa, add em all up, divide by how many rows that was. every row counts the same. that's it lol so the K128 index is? 3.67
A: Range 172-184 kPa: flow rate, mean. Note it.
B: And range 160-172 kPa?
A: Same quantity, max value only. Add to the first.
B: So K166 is 7.89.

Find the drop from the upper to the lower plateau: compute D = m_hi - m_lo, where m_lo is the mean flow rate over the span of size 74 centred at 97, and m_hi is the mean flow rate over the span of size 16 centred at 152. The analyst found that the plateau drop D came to 0.445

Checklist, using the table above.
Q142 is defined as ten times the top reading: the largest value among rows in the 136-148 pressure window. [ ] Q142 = 38.16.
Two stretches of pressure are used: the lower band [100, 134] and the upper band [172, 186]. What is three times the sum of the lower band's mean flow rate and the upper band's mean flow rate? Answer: 22.5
